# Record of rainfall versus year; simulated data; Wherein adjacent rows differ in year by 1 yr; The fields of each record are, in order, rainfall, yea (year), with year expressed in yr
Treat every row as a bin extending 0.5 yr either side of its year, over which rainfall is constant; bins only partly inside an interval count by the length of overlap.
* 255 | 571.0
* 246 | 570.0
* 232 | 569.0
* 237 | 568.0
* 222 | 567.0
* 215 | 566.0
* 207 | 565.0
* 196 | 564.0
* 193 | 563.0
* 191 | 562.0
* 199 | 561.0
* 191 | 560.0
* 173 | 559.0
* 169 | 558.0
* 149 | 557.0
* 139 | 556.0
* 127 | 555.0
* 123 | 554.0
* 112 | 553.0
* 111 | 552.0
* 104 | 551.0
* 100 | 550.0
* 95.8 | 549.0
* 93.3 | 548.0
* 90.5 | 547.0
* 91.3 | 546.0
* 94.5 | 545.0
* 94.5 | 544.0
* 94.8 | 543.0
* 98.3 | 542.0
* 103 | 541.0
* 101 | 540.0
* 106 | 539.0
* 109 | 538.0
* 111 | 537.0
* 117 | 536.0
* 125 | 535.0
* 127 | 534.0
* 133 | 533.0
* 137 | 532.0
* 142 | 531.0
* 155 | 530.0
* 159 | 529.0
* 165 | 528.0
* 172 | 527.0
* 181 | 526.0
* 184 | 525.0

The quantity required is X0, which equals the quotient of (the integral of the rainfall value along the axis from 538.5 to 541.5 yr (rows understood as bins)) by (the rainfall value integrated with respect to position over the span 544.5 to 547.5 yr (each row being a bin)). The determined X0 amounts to 1.1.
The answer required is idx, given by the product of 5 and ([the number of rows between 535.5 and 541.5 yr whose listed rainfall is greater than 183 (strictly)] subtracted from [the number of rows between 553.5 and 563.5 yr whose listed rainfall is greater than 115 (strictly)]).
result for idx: 50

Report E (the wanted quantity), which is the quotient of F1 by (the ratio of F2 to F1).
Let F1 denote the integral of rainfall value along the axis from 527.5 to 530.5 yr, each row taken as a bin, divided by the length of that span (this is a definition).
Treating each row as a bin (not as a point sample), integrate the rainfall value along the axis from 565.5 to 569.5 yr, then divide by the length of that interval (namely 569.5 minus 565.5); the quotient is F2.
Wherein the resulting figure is 113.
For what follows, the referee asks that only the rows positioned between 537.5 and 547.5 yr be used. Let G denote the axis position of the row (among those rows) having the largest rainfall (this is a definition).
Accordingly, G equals 538.0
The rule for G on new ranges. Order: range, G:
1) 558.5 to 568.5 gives 568.0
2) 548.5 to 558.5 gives 558.0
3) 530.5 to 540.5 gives 531.0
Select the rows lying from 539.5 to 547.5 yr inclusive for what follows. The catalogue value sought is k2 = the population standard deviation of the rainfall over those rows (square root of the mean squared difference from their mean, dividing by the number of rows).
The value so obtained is 4.1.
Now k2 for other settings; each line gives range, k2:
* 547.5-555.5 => 11.5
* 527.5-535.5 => 14.1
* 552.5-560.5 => 25.9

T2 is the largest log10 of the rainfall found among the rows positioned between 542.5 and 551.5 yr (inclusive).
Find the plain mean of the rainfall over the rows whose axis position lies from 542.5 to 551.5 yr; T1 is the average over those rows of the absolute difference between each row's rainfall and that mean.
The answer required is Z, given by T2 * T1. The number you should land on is 6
